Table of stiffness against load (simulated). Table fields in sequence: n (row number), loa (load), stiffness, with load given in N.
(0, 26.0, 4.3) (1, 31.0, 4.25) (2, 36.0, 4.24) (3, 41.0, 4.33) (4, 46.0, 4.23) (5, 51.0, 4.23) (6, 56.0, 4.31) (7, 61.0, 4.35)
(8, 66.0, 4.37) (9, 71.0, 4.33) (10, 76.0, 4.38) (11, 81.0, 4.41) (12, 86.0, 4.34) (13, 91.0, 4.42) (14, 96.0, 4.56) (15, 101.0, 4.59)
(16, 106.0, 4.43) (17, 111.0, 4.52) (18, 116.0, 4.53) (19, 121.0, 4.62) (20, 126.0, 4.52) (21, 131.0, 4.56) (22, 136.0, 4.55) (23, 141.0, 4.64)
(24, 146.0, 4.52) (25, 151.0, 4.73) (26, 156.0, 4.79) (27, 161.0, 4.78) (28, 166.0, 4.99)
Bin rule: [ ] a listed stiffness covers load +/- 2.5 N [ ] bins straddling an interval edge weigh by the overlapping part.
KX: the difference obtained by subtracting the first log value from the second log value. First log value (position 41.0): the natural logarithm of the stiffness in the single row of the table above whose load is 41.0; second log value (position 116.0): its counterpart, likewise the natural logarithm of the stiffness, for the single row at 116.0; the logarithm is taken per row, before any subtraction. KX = 0.05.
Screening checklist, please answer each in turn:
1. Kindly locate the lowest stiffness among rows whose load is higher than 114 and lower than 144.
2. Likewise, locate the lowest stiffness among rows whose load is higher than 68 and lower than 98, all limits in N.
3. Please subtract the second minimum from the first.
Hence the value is 0.19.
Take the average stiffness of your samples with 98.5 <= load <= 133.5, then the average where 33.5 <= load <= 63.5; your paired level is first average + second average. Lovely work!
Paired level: 8.82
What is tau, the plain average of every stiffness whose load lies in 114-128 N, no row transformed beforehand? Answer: 4.56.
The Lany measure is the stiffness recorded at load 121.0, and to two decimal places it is 4.62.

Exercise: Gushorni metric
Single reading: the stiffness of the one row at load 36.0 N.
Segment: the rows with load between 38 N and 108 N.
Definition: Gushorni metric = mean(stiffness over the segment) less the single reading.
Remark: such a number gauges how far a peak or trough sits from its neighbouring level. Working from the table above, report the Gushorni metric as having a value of 0.14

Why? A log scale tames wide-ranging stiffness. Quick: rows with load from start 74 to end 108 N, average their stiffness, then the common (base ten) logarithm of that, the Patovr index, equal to 0.648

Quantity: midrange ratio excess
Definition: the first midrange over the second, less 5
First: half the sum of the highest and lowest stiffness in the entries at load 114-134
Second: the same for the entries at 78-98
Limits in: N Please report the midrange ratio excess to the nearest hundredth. -3.97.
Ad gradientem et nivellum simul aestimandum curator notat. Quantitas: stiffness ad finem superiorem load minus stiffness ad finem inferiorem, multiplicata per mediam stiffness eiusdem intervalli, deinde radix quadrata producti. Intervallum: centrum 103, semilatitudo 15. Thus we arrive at 0.70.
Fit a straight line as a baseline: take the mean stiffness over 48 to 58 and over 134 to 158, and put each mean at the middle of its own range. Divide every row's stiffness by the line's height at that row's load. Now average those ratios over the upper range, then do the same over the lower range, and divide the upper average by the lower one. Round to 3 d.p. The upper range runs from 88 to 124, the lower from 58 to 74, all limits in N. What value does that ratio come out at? 1.002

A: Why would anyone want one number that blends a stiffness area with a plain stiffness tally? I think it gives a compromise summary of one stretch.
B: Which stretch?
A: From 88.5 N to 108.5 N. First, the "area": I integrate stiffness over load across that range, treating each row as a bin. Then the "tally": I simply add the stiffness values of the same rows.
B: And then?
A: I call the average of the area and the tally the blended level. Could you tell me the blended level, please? 54.0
